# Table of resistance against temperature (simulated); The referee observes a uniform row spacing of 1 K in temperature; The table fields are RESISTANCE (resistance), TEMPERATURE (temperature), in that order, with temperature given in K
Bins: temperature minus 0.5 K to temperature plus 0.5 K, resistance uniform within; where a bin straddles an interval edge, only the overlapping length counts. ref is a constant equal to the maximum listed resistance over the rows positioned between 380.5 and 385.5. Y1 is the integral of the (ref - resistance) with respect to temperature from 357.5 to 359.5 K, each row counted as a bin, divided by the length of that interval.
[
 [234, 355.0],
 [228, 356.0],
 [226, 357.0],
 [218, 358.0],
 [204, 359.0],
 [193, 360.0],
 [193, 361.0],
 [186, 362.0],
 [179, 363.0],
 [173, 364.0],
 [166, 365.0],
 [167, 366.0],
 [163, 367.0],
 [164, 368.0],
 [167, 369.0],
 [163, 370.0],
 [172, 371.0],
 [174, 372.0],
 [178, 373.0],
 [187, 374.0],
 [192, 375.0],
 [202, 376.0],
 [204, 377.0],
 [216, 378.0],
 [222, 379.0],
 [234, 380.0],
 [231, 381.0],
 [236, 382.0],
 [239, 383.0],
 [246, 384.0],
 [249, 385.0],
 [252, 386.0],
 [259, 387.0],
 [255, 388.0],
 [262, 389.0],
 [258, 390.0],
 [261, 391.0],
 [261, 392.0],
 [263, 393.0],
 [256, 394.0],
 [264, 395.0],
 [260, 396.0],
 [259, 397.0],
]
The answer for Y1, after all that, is 38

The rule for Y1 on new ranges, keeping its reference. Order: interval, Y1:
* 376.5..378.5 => 39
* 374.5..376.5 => 52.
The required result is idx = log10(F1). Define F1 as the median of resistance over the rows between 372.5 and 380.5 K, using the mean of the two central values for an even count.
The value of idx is 2.31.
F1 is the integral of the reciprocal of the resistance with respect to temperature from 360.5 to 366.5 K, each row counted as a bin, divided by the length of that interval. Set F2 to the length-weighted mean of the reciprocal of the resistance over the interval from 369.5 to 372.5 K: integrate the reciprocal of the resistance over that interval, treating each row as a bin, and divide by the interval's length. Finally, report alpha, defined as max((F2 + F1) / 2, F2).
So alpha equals 0.0059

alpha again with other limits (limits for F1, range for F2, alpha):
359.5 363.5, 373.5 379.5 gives 0.0051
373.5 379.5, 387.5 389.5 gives 0.0044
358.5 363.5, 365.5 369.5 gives 0.0061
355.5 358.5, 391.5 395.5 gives 0.0041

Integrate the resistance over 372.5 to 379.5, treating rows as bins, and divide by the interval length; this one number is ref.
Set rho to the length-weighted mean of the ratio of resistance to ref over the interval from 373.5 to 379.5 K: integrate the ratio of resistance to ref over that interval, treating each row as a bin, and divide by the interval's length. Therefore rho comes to 1.02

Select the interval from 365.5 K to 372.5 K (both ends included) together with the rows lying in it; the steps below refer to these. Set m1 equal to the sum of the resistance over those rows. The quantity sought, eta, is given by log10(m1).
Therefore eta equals 3.07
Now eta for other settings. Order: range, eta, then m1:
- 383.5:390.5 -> 3.25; 1781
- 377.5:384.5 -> 3.21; 1624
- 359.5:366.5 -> 3.10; 1257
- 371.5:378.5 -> 3.13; 1353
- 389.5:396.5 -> 3.26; 1823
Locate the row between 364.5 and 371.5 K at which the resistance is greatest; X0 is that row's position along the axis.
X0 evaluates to 371.0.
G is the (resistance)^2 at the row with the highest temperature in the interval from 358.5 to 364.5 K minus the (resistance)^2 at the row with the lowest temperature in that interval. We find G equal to -11687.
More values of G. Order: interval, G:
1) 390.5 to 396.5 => -521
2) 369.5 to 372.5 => 3707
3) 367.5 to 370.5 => -327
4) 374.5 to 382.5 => 18832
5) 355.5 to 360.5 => -14735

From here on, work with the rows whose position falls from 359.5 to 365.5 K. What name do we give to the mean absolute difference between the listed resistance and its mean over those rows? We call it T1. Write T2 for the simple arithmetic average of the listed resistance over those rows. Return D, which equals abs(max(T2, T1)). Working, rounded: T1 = 9.0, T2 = 182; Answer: 182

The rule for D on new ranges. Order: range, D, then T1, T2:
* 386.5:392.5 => 259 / 2.0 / 259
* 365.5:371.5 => 166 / 2.7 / 166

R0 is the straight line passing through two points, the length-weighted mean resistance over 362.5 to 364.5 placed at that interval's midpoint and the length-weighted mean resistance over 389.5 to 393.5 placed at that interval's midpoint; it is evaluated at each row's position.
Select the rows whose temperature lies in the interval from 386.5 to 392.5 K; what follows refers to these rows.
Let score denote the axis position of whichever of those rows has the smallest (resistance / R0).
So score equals 392.0 K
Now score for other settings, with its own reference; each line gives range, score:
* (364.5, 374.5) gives 370.0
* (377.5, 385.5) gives 378.0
